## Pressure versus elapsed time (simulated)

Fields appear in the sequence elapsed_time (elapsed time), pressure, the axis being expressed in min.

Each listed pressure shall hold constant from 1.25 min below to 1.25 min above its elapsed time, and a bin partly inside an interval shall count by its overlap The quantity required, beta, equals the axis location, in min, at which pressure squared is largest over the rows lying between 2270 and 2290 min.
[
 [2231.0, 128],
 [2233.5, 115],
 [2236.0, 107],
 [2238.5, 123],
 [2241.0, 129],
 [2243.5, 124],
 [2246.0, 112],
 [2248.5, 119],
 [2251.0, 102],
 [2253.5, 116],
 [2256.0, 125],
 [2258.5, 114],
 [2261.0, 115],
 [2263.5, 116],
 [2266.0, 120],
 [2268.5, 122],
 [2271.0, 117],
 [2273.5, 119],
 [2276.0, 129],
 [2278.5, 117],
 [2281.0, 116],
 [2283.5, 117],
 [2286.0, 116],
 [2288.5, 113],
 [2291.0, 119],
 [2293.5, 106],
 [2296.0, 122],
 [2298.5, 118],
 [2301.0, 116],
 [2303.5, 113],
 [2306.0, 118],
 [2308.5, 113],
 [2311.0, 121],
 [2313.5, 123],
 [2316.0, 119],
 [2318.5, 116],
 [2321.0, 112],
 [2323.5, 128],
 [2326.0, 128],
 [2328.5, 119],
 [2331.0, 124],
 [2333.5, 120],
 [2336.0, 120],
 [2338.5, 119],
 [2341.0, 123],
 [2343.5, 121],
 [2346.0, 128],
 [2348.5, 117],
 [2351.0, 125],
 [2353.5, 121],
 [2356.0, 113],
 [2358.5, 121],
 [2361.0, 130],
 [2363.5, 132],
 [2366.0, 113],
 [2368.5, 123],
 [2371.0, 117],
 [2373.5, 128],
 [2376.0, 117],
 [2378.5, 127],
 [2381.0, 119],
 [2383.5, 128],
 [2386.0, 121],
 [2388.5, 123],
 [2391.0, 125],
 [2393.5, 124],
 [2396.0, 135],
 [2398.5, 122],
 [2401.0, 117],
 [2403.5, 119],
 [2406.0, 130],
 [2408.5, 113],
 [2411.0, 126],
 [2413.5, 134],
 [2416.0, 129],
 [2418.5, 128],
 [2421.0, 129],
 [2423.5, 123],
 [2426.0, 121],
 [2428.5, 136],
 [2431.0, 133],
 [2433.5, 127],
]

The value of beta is 2276.0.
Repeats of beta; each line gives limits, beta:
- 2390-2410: 2396.0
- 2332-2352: 2346.0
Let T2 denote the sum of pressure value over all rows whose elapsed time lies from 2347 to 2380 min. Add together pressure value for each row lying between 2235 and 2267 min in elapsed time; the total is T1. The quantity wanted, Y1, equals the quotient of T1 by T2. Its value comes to 0.96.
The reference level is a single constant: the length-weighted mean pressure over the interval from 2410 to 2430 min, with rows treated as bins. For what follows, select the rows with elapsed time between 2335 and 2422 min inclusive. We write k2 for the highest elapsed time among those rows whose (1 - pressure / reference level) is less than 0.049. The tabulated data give 2421.0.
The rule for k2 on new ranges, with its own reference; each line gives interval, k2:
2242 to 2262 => 2256.0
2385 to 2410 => 2406.0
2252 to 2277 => 2276.0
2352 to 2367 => 2363.5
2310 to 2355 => 2351.0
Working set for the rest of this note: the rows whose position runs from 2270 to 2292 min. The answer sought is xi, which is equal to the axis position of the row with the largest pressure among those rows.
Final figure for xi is 2276.0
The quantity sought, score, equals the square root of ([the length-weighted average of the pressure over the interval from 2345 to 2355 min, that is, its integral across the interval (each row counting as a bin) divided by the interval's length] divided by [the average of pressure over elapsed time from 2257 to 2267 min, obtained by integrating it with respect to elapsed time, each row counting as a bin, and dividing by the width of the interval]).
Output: 1.03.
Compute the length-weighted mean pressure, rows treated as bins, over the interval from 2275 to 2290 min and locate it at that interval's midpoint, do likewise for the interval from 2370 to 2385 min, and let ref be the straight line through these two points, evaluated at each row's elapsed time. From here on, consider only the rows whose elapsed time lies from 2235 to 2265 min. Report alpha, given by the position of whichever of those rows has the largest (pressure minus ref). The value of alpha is 2241.0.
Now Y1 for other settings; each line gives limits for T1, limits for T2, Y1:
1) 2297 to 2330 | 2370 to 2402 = 0.96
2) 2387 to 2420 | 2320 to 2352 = 1.03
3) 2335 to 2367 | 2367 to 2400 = 0.98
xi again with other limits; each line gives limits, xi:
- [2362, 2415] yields 2396.0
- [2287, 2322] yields 2313.5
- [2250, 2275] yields 2256.0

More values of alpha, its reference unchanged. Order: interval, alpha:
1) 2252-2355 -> 2276.0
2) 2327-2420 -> 2396.0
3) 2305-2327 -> 2323.5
